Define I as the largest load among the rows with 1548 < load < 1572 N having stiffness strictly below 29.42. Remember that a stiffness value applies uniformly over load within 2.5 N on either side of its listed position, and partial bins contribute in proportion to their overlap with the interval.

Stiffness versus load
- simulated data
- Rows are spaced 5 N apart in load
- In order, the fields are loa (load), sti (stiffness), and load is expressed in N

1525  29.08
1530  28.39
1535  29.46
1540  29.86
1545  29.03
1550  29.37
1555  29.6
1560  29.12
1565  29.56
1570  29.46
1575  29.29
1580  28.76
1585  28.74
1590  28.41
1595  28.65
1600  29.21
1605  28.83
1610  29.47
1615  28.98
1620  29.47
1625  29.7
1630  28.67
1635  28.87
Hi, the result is 1560 N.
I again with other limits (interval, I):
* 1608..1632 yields 1630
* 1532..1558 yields 1550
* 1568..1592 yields 1590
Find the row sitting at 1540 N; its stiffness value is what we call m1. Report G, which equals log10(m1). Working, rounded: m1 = 29.86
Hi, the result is 1.48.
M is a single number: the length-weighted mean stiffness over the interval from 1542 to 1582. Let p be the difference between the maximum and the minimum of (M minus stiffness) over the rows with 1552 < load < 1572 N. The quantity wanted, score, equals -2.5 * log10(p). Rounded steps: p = 0.48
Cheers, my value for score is 0.80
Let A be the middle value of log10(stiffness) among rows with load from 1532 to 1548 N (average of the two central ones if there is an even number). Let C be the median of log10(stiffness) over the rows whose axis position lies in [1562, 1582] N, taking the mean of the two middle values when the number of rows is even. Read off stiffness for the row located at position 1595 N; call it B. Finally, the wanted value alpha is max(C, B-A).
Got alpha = 27.2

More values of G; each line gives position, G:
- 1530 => 1.45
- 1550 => 1.47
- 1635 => 1.46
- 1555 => 1.47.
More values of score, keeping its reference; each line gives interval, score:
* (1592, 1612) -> 0.22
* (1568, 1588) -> 0.36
